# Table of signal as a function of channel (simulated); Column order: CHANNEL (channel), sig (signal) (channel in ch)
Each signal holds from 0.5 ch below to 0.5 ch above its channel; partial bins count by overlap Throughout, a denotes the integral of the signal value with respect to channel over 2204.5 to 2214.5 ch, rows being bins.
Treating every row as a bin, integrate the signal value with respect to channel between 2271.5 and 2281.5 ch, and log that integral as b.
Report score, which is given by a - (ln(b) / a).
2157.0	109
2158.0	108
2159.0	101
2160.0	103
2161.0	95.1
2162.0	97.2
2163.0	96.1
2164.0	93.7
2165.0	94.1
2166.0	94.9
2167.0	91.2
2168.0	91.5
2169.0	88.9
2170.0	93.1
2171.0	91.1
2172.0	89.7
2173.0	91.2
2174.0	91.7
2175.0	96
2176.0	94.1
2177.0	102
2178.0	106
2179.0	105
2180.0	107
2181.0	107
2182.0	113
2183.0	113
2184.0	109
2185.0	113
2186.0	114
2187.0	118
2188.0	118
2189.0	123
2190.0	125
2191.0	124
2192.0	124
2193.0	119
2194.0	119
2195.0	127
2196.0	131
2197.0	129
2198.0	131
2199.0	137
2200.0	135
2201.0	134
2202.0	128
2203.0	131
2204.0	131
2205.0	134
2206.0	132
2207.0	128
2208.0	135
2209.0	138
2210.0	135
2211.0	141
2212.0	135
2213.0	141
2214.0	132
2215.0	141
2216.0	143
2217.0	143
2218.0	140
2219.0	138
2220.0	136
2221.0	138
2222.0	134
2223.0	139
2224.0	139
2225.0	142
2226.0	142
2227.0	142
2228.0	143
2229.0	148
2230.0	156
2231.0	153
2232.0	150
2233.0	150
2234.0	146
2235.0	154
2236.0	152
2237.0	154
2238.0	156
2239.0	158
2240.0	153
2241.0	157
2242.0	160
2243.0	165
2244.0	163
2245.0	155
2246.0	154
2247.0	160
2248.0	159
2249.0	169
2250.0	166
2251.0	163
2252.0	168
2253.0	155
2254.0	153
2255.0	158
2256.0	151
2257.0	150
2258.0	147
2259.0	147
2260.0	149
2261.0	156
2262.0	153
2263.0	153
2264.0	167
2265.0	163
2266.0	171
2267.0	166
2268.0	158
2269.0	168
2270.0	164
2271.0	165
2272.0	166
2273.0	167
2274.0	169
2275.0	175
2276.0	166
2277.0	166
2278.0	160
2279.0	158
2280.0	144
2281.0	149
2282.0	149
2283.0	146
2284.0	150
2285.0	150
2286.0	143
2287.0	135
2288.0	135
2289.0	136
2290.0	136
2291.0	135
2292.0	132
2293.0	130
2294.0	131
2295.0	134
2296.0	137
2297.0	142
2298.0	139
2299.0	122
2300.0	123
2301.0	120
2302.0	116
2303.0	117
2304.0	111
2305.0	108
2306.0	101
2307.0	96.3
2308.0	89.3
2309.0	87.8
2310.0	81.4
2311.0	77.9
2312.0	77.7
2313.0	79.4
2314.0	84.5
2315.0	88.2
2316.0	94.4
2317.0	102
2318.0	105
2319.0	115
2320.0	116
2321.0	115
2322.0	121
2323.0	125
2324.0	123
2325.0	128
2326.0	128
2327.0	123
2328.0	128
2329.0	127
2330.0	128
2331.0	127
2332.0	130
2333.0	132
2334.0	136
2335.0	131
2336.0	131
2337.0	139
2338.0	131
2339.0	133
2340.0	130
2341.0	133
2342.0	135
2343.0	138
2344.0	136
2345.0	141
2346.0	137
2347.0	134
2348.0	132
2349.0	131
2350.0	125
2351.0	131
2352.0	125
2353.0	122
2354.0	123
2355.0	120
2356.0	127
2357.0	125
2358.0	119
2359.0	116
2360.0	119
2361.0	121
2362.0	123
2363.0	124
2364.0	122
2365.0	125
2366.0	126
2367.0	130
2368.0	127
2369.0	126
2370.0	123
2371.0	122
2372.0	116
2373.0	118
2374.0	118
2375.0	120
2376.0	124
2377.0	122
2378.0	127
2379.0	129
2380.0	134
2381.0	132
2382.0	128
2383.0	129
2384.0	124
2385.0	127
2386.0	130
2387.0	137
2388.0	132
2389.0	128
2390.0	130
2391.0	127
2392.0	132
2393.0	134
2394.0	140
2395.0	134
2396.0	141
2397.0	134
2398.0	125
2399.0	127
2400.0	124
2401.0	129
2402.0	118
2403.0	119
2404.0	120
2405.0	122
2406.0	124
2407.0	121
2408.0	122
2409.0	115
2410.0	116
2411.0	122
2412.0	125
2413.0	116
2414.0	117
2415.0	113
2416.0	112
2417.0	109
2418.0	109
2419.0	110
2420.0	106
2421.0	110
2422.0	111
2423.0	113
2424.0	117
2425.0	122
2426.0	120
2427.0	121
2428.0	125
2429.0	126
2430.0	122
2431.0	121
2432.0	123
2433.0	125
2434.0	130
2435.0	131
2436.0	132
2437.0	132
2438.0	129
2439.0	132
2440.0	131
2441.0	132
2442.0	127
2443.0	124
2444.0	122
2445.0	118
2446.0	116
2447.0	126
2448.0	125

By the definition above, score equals 1351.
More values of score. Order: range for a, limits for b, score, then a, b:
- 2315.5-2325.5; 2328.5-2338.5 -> 1144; 1144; 1312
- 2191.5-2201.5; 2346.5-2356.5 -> 1286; 1286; 1270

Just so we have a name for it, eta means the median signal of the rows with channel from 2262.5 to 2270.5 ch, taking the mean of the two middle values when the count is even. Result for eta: 165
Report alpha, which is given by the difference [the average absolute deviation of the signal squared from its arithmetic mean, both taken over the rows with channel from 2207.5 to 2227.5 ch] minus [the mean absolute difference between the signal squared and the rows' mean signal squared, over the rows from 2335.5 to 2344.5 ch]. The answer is 38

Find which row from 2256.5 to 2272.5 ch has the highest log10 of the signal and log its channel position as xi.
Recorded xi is 2266.0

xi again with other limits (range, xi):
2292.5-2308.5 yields 2297.0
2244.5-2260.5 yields 2249.0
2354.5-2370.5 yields 2367.0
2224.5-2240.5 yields 2239.0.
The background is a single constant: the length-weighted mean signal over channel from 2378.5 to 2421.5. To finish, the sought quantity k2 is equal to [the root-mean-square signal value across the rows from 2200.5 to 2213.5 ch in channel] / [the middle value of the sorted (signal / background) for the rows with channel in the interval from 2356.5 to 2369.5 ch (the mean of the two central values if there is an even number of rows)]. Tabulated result 134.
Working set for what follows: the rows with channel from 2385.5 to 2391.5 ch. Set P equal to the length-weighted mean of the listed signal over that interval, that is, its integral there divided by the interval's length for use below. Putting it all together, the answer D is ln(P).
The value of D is 4.87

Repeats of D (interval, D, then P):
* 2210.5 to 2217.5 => 4.94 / 139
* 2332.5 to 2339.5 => 4.89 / 133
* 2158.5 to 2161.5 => 4.60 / 100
